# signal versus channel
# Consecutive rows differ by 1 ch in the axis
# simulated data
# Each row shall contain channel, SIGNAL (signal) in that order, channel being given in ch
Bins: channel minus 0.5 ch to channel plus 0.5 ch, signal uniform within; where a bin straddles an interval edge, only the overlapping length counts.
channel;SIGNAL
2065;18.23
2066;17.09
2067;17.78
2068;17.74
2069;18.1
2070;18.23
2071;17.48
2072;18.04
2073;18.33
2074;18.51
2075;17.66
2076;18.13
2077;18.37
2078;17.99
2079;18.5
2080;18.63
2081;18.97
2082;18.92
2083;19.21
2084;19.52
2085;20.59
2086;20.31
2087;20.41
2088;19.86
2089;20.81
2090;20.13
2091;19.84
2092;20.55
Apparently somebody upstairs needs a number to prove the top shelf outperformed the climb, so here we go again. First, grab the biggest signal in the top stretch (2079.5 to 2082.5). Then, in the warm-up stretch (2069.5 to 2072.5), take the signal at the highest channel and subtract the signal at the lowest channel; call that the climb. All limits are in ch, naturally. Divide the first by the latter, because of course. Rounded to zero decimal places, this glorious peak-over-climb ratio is -100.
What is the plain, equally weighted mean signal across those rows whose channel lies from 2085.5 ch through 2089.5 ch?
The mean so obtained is 20.3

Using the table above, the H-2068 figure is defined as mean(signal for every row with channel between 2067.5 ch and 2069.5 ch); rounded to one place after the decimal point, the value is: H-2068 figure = 17.9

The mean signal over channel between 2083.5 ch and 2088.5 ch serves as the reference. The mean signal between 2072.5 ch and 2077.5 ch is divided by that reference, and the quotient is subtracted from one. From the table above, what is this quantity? 0.096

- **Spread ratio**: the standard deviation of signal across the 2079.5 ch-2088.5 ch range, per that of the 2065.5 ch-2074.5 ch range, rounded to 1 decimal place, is 1.6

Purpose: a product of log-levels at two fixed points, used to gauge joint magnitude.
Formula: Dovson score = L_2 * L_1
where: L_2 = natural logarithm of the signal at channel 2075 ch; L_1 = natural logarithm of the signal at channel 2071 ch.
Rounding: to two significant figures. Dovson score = 8.2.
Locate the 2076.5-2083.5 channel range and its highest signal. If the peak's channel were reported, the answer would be 2083 ch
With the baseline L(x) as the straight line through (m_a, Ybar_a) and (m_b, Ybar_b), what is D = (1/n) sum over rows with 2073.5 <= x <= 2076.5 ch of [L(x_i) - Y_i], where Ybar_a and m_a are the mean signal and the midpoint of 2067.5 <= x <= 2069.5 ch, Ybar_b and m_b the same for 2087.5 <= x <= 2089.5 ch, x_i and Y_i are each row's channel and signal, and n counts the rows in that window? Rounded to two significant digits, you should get 0.60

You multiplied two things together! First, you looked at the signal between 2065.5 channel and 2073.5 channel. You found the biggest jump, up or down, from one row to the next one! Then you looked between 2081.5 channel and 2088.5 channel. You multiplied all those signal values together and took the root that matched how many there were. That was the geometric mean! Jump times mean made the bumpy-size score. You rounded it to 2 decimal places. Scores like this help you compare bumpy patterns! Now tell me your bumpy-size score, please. 14.87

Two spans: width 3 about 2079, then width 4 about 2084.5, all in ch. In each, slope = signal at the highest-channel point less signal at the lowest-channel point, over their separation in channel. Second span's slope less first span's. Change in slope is 0.0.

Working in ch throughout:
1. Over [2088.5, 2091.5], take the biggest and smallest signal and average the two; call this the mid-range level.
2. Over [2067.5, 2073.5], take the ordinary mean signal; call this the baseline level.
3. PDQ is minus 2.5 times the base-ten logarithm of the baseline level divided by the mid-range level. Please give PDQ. 0.133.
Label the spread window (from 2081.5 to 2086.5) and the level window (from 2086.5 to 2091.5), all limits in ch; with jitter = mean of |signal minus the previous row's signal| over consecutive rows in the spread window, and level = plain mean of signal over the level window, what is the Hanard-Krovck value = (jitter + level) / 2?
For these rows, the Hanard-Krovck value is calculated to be 10.3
